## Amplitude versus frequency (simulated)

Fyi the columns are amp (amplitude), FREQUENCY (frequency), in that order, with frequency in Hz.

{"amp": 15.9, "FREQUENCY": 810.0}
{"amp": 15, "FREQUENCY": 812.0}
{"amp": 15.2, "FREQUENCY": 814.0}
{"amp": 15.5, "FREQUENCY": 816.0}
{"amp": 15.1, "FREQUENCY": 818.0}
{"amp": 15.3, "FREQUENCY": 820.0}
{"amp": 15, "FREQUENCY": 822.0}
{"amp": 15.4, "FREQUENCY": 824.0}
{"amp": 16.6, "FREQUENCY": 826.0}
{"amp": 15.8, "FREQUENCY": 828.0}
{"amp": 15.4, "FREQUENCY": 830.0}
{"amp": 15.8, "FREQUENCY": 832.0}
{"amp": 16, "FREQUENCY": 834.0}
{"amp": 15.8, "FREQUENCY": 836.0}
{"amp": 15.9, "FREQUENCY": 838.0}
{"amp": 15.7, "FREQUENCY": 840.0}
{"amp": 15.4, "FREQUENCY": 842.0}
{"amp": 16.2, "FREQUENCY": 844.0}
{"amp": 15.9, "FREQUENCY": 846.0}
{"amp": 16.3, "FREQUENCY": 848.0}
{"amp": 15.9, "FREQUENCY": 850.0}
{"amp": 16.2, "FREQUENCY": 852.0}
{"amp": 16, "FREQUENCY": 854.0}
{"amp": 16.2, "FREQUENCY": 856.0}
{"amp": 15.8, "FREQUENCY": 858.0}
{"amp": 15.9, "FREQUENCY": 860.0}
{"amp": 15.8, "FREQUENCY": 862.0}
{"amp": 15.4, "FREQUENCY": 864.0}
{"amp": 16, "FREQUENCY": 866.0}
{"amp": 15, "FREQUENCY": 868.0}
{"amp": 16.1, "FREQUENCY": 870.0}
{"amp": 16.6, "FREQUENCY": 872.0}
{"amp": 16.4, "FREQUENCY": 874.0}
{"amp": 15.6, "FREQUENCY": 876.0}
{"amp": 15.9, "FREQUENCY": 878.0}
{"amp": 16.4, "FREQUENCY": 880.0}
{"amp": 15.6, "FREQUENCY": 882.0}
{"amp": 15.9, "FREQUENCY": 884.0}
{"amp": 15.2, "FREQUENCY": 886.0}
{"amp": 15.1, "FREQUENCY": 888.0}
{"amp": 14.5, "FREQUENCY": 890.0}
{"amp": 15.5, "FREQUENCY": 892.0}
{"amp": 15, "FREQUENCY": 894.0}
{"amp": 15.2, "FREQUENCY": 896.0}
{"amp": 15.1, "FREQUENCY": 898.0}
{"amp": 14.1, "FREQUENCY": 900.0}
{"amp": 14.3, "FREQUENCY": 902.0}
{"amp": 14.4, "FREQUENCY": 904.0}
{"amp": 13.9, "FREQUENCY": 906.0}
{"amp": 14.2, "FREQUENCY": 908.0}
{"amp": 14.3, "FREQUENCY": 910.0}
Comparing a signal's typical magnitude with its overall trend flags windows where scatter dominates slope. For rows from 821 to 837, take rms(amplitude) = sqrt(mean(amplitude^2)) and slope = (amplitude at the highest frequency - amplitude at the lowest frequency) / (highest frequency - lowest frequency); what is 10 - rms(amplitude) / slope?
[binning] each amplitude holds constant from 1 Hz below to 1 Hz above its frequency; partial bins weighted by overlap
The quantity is -265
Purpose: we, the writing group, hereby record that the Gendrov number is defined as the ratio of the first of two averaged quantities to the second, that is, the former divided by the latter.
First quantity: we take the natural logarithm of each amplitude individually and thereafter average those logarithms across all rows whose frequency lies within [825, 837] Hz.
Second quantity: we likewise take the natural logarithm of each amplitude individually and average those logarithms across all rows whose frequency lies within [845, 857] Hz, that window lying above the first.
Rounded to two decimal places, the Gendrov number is 1.00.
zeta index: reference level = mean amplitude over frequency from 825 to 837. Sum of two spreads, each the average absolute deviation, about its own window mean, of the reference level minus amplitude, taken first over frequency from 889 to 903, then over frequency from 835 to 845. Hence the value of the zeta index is 0.64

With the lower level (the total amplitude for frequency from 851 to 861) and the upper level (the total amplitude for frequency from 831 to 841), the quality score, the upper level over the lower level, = 0.99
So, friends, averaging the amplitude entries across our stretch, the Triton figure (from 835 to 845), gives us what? 15.8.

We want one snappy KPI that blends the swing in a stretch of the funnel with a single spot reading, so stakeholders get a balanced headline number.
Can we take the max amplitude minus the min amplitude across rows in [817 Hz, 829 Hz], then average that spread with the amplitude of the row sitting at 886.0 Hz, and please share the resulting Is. 8.4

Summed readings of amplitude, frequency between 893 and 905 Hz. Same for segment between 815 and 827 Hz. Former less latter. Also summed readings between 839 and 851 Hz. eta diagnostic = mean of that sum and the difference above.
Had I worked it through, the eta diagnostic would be 45.3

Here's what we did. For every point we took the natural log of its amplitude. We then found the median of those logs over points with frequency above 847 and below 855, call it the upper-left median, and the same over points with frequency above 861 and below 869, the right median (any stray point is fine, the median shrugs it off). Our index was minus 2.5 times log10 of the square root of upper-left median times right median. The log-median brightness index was -1.10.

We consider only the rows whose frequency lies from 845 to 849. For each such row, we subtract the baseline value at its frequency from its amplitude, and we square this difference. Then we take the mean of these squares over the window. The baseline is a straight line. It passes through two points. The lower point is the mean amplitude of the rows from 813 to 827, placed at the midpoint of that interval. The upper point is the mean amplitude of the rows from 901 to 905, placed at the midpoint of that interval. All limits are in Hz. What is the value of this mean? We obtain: 1.1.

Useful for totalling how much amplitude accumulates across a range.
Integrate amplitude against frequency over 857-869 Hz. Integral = 188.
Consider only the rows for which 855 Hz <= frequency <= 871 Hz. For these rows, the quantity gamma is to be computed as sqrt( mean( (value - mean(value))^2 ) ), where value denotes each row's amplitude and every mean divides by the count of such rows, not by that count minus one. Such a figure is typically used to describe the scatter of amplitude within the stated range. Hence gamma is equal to 0.370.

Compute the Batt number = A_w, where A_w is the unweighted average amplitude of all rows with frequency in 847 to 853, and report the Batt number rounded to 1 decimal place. 16.1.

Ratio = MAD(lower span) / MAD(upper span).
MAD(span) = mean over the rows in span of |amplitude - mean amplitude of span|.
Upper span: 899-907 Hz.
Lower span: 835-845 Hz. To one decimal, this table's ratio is 1.1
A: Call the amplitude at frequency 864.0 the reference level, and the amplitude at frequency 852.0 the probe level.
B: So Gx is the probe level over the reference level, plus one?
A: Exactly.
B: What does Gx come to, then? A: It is 2.05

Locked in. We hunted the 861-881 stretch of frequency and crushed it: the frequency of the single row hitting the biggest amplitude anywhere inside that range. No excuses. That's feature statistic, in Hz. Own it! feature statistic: 872.0 Hz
